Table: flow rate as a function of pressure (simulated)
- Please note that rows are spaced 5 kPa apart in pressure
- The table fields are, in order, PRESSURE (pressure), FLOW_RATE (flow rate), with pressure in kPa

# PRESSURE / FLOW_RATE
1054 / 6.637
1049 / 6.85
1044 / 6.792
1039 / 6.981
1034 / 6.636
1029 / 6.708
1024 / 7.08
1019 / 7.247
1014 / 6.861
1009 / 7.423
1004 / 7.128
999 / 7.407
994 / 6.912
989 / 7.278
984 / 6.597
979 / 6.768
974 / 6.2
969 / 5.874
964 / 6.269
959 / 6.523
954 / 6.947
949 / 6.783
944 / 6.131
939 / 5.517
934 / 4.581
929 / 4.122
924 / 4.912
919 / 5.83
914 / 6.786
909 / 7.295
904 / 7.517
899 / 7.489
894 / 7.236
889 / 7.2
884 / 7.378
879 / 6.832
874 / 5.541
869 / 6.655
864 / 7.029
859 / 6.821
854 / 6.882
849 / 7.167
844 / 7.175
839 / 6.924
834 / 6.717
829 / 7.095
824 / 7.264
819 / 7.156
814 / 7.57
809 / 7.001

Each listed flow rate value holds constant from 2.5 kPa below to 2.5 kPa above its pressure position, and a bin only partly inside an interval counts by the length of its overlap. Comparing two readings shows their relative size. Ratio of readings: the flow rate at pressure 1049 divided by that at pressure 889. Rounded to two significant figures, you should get 0.95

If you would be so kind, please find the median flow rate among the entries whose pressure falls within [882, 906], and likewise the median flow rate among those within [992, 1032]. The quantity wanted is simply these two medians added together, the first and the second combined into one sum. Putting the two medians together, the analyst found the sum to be 14.5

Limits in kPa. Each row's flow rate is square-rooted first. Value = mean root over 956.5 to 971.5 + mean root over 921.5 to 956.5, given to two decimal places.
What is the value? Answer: 4.84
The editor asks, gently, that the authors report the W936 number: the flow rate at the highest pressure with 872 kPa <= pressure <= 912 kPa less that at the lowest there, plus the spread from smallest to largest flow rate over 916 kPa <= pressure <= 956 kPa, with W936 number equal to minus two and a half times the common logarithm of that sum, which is -1.7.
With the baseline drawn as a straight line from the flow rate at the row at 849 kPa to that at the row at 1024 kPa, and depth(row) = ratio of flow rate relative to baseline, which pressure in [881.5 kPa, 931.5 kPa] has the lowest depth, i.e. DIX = 929 kPa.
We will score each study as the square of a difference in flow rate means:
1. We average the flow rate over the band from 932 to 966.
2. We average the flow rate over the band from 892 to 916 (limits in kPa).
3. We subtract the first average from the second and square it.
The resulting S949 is 1.3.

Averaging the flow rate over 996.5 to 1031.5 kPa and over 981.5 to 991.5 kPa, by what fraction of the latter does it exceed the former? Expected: -0.03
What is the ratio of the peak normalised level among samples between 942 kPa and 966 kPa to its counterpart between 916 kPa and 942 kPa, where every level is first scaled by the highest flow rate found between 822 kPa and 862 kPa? 1.19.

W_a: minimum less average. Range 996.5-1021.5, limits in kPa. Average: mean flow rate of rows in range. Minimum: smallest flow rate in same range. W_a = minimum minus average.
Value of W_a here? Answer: -0.35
